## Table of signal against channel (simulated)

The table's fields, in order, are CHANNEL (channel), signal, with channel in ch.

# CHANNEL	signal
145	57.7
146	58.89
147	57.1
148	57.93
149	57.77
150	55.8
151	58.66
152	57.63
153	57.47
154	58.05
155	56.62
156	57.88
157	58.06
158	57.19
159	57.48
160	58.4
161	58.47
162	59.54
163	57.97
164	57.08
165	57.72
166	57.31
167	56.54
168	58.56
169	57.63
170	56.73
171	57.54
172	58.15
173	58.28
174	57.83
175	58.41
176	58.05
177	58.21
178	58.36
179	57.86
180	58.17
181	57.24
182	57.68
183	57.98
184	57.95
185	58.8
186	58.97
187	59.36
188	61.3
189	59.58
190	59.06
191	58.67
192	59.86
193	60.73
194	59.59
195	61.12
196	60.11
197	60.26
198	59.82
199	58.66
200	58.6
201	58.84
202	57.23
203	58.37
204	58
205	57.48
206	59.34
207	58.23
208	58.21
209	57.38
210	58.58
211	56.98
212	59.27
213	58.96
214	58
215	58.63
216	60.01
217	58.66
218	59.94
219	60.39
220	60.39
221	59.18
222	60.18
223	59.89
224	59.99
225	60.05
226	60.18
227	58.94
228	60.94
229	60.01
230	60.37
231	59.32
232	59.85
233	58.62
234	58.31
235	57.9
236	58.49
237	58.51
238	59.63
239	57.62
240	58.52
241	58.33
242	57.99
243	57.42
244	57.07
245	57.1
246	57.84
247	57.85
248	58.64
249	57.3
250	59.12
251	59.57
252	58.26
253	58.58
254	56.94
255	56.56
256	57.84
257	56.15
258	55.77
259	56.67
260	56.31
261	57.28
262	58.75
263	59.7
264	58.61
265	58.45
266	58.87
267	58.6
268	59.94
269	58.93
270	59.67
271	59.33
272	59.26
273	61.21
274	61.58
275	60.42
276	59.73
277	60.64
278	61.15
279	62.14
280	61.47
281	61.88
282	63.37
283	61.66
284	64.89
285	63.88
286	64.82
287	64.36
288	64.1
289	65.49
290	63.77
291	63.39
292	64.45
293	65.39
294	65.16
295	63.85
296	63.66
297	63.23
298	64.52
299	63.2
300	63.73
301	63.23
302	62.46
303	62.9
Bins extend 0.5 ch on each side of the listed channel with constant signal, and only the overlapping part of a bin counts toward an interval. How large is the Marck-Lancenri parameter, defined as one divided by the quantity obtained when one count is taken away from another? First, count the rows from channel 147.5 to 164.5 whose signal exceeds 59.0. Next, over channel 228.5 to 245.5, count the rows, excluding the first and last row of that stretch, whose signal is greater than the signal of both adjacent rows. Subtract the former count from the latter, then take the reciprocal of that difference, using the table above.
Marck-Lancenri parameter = 0.33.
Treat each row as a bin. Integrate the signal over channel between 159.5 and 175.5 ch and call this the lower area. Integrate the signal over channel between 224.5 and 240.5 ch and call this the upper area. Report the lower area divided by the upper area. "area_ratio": 0.98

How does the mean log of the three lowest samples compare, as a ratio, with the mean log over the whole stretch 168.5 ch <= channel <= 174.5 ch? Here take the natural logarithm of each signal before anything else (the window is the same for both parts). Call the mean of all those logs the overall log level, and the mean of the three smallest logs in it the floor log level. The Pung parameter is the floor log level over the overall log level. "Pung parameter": 0.998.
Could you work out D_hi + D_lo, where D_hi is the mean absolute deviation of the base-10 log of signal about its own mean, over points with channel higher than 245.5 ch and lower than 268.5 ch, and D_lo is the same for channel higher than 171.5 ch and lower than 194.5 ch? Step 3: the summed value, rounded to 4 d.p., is 0.0131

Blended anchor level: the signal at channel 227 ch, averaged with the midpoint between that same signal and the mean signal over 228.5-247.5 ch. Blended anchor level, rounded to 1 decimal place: 58.8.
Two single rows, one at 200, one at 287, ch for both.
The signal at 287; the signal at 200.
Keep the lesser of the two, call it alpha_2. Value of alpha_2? 58.6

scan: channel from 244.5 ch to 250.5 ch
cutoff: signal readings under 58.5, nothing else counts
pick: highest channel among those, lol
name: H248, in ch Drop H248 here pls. 249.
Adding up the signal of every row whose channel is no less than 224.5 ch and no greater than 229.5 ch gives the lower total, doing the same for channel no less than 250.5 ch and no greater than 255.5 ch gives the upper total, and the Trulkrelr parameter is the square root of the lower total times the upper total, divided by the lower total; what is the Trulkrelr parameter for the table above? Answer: 0.98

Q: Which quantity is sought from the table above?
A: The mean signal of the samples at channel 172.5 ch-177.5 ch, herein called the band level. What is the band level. 58.2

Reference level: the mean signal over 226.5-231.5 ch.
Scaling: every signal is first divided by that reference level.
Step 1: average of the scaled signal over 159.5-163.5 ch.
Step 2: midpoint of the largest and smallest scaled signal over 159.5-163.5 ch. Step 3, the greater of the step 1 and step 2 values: 0.98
